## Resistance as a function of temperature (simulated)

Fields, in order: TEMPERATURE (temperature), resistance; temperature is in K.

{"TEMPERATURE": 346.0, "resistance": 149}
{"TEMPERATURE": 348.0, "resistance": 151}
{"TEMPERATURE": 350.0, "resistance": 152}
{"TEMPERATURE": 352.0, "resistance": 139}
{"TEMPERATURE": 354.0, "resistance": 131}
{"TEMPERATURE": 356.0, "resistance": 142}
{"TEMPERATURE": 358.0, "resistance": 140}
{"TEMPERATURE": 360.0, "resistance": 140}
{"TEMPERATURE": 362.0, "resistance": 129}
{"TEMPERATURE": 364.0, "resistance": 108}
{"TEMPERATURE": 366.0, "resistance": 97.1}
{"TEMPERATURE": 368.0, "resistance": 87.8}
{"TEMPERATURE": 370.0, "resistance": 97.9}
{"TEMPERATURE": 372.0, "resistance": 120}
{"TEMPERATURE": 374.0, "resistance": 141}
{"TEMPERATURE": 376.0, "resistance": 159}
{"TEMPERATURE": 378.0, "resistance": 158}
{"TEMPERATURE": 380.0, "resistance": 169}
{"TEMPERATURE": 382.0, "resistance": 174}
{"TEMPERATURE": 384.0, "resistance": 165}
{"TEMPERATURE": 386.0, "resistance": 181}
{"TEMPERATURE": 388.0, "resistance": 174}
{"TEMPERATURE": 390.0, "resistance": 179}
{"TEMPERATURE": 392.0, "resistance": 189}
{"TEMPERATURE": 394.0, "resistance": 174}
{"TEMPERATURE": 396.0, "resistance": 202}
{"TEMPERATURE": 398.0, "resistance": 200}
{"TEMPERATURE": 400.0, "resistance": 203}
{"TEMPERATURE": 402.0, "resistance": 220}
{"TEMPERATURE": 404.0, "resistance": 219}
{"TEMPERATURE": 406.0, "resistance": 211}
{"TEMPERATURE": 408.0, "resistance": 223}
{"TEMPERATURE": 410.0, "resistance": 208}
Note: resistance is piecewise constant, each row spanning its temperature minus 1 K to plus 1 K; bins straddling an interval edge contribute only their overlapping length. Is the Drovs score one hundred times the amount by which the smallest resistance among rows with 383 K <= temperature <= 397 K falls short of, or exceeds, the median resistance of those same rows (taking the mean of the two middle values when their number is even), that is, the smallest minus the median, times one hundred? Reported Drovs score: -1400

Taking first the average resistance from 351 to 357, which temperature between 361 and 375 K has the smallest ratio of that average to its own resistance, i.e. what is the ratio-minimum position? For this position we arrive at 374.0 K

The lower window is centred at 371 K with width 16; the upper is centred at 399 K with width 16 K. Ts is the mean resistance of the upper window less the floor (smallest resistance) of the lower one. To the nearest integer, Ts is 114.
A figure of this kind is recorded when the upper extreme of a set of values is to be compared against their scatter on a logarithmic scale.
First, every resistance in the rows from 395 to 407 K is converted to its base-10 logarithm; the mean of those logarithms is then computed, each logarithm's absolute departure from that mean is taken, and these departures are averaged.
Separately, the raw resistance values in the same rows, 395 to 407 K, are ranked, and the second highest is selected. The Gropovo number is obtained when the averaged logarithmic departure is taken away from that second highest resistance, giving 219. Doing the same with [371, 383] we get 169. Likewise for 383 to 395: 181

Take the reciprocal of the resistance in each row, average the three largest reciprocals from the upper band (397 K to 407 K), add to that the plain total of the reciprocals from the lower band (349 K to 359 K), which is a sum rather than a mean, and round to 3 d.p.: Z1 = 0.040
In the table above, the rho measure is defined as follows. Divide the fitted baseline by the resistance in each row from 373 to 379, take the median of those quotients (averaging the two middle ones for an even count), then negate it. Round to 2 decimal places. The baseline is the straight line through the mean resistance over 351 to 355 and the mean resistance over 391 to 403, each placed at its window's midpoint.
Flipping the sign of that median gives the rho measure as -1.08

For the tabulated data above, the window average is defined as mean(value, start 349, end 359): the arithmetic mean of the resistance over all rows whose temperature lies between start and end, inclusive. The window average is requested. 141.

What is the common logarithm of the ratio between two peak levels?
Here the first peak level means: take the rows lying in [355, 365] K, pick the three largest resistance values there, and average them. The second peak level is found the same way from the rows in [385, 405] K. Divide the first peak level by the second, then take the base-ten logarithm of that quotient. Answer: -0.18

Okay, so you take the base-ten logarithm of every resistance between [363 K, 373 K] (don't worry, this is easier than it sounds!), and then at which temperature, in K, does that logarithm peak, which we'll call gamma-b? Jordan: 372.0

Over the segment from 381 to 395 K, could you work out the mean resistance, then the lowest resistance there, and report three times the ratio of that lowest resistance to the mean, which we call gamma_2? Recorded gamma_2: 2.80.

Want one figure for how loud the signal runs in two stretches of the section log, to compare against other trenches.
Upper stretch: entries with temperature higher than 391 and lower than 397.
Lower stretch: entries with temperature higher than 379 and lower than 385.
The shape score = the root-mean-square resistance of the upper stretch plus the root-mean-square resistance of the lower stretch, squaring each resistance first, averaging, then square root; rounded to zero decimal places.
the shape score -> 358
